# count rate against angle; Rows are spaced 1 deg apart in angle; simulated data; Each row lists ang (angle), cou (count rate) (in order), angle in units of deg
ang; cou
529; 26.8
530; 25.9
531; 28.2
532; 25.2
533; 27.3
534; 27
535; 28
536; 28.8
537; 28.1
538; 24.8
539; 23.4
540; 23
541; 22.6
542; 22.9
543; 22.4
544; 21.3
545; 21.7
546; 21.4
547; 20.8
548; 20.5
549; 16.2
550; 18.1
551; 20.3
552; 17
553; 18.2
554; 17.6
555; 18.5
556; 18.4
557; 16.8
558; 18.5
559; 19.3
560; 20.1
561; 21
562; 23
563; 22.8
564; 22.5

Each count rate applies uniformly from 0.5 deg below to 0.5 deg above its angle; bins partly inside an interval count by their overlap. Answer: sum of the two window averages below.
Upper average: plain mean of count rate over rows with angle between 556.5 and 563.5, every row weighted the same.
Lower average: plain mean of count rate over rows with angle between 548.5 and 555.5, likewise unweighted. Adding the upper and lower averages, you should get 38.2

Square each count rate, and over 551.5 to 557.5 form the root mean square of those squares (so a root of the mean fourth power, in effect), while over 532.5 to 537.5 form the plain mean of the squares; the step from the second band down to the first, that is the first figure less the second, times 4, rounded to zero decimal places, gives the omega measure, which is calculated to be -1836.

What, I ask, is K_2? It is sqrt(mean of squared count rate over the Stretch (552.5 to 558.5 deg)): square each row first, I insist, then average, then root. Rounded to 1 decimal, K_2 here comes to 18.0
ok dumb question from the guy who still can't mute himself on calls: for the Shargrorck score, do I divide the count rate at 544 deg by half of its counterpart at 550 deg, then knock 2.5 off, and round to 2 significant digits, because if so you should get -0.15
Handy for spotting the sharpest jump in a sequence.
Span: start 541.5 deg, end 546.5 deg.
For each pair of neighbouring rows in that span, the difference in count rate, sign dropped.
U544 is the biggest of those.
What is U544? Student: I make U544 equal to 1.10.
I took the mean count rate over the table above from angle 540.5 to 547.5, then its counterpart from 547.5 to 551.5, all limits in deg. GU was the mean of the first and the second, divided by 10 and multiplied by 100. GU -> 203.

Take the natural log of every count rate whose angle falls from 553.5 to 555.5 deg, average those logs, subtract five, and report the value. -2.11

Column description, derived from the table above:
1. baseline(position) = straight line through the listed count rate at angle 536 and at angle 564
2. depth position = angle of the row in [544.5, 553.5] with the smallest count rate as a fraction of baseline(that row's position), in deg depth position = 549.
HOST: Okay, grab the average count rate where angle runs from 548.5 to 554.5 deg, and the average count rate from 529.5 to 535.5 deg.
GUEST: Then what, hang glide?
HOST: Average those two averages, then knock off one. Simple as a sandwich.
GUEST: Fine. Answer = 21.4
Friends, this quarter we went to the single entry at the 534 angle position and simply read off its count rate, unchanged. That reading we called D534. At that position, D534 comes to 27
